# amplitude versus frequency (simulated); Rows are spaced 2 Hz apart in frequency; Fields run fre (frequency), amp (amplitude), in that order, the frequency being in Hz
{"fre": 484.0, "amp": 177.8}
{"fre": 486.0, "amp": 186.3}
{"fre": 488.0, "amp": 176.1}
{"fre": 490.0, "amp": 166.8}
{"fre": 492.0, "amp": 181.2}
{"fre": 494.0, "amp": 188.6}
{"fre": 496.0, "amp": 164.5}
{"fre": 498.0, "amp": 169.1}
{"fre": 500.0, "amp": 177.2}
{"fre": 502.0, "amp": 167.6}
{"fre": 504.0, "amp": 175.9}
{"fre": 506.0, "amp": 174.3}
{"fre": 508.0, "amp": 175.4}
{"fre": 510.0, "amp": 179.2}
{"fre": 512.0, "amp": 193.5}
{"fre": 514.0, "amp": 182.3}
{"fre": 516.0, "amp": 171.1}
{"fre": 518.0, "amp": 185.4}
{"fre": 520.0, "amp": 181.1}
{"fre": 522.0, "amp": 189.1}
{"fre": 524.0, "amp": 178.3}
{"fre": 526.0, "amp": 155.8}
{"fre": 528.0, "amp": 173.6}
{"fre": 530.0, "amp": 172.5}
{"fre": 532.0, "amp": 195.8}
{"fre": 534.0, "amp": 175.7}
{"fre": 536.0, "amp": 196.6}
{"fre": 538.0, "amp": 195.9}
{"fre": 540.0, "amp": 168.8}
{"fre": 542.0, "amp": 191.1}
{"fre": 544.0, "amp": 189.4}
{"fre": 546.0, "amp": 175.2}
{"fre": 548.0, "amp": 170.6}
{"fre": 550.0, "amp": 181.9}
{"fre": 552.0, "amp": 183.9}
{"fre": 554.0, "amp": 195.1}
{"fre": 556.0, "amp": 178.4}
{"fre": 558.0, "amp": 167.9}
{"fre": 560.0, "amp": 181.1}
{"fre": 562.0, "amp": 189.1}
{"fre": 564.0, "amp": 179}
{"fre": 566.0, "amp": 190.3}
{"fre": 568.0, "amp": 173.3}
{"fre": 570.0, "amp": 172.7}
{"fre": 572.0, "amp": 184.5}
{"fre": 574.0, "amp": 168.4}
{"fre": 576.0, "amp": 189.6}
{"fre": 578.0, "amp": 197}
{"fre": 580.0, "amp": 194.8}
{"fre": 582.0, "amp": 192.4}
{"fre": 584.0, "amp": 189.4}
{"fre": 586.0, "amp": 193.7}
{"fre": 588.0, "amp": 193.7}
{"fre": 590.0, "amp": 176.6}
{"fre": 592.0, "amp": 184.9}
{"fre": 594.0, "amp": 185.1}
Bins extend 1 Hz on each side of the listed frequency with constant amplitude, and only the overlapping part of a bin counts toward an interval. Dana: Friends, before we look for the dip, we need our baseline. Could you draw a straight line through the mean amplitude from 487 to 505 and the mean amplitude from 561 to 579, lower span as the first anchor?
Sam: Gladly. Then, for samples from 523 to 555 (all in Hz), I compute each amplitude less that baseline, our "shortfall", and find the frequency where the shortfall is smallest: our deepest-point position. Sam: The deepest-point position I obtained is 526.0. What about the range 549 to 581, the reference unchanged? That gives 574.0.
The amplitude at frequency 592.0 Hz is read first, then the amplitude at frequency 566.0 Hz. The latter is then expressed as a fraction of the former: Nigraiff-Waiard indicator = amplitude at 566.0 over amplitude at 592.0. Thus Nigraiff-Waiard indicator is 1.03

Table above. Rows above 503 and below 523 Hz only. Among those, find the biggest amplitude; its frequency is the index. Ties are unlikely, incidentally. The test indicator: 512.0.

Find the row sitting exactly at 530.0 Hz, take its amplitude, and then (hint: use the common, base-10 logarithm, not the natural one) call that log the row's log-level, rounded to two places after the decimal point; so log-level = 2.24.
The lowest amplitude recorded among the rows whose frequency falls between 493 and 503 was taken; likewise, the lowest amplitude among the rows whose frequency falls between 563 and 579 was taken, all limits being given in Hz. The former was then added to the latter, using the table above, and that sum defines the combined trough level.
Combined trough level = 333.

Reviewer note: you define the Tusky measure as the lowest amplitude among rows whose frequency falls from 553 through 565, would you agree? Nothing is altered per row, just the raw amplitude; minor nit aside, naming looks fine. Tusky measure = 167.9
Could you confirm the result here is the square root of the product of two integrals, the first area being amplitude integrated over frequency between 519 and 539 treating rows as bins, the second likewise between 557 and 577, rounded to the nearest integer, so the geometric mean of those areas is 3610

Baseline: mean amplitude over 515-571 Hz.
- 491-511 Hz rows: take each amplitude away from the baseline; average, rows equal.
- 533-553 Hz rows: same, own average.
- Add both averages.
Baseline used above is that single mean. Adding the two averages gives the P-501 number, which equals 3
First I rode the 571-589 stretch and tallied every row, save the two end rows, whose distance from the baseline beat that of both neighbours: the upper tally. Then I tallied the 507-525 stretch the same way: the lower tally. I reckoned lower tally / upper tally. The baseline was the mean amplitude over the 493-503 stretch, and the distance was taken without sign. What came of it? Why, 3.00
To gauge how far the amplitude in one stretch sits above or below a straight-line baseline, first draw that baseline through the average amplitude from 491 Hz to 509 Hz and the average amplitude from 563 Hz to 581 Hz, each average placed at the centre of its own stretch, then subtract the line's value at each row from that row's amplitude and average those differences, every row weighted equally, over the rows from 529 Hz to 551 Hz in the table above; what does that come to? 3.5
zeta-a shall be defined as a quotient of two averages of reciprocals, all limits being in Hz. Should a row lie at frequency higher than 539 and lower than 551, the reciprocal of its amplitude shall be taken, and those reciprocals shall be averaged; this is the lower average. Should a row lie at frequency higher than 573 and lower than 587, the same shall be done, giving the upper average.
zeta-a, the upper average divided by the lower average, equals 0.95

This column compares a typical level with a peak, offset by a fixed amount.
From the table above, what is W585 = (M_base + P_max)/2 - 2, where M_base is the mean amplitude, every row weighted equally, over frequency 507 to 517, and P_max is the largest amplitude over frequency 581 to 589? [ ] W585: 185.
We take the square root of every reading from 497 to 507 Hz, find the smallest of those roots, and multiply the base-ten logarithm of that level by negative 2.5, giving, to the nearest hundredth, -2.78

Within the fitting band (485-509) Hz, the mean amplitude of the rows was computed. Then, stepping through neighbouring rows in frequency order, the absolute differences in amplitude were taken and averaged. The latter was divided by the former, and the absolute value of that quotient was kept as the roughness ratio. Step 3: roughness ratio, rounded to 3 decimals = 0.051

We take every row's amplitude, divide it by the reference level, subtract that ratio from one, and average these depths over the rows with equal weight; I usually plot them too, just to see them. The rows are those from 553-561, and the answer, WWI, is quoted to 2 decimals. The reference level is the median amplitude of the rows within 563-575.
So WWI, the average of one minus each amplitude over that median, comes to -0.03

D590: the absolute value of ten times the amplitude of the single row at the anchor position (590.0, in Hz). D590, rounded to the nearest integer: 1766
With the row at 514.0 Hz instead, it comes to 1823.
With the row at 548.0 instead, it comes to 1706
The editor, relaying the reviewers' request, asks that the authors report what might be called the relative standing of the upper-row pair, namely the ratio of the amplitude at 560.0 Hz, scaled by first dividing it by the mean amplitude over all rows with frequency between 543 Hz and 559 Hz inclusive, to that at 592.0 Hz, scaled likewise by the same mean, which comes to 0.979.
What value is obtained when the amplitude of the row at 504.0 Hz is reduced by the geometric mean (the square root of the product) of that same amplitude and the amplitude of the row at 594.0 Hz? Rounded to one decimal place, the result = -4.5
